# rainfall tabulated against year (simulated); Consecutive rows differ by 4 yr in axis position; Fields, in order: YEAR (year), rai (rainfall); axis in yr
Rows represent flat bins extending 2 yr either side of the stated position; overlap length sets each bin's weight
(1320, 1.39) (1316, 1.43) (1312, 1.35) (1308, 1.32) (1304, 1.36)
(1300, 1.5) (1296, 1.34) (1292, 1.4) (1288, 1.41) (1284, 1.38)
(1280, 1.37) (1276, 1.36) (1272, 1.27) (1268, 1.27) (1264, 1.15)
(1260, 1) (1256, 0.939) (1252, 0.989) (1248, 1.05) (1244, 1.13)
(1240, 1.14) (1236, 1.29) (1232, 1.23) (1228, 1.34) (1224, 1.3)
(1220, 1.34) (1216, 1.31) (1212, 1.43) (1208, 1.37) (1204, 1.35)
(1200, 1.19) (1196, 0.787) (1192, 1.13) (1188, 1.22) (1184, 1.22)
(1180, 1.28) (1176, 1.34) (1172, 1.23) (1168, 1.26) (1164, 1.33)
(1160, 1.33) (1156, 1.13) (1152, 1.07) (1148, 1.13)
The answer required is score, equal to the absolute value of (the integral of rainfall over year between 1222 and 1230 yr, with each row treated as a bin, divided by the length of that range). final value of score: 1.32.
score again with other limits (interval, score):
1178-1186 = 1.25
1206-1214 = 1.40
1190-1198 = 0.96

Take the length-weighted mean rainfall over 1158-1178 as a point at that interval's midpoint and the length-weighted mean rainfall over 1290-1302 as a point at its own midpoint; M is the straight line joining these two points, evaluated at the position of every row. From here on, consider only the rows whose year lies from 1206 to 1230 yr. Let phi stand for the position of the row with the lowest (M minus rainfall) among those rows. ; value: 1212 yr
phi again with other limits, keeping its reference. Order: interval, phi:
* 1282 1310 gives 1300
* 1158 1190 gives 1160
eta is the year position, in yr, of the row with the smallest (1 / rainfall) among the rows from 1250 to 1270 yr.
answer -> 1268 yr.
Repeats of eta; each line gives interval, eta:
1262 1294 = 1288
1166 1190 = 1176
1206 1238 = 1212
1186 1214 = 1212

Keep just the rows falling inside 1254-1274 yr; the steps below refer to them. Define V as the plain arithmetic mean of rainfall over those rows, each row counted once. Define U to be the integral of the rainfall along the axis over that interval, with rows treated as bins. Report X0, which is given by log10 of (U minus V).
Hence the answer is 1.33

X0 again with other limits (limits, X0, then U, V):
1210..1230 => 1.41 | 26.9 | 1.34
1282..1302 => 1.43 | 28.1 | 1.41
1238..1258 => 1.30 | 21.0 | 1.05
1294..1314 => 1.42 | 27.5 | 1.37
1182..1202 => 1.32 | 22.2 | 1.11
